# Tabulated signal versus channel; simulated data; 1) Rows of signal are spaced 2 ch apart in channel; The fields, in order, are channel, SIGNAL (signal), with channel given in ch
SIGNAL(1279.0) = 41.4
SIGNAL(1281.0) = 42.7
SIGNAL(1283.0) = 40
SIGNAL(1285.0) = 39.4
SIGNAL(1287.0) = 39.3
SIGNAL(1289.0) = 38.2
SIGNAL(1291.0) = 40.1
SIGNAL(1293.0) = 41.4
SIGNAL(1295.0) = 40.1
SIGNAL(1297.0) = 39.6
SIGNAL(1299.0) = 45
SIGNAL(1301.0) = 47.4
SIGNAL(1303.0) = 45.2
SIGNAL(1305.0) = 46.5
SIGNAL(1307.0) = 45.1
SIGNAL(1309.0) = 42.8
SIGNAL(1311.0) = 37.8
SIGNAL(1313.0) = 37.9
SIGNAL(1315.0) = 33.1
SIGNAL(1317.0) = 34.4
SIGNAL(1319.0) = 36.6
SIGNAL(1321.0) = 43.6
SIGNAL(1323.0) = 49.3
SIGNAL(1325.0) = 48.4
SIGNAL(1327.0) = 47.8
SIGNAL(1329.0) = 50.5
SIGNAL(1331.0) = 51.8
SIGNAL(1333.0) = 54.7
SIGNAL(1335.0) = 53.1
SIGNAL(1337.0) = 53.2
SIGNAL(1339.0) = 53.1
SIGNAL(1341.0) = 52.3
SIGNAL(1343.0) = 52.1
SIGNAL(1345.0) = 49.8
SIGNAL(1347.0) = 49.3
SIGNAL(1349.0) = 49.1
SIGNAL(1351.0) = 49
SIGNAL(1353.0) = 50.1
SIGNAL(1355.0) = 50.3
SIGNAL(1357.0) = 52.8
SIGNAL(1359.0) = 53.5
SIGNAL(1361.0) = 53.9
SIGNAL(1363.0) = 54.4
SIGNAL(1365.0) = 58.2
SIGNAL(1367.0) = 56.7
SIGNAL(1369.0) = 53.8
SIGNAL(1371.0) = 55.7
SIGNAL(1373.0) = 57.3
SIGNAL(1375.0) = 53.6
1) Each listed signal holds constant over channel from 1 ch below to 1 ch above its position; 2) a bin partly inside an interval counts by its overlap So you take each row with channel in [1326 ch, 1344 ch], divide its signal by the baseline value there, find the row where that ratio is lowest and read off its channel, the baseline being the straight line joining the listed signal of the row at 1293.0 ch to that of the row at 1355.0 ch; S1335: 1327.0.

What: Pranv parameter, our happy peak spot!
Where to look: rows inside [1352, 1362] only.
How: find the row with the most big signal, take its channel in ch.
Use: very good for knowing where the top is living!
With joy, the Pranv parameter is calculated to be 1361.0 ch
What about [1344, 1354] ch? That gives 1353.0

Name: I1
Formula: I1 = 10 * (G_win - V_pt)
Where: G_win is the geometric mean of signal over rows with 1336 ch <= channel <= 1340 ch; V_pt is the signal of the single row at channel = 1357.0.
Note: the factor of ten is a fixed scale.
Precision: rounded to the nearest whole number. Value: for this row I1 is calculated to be 3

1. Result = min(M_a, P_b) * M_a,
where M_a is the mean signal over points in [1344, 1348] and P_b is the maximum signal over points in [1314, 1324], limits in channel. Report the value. 2443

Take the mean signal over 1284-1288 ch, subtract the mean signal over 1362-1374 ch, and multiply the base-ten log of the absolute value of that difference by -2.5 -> -3.1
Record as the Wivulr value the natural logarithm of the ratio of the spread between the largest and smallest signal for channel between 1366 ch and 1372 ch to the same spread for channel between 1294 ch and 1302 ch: -0.99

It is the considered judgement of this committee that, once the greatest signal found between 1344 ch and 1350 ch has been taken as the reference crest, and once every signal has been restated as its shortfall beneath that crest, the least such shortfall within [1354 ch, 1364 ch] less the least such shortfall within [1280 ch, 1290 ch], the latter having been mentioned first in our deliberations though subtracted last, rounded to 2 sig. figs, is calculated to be -12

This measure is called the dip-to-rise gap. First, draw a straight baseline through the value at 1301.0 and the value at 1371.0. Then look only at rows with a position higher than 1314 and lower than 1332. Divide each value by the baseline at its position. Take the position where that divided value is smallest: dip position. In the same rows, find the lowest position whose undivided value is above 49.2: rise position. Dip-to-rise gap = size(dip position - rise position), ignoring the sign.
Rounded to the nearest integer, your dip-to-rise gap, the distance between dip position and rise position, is 8 ch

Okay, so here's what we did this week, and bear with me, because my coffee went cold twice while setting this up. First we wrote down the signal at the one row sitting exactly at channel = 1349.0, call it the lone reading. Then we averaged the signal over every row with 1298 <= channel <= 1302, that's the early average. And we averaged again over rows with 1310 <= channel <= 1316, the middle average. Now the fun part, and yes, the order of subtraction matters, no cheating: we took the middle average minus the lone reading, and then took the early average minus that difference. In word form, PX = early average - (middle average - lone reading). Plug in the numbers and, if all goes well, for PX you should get 59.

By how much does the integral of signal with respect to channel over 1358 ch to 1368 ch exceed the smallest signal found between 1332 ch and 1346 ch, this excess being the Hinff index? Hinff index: 504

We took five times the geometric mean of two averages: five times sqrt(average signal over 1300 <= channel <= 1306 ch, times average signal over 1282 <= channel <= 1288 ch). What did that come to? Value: 214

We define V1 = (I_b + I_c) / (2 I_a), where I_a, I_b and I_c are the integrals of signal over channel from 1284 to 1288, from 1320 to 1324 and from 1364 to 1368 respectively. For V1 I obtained 1.32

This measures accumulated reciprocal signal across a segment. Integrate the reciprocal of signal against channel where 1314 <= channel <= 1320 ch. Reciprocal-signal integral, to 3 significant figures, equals 0.173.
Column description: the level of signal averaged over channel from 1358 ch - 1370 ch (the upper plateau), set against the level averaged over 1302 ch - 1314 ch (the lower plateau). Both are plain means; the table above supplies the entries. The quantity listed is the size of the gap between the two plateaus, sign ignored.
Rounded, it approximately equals 13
